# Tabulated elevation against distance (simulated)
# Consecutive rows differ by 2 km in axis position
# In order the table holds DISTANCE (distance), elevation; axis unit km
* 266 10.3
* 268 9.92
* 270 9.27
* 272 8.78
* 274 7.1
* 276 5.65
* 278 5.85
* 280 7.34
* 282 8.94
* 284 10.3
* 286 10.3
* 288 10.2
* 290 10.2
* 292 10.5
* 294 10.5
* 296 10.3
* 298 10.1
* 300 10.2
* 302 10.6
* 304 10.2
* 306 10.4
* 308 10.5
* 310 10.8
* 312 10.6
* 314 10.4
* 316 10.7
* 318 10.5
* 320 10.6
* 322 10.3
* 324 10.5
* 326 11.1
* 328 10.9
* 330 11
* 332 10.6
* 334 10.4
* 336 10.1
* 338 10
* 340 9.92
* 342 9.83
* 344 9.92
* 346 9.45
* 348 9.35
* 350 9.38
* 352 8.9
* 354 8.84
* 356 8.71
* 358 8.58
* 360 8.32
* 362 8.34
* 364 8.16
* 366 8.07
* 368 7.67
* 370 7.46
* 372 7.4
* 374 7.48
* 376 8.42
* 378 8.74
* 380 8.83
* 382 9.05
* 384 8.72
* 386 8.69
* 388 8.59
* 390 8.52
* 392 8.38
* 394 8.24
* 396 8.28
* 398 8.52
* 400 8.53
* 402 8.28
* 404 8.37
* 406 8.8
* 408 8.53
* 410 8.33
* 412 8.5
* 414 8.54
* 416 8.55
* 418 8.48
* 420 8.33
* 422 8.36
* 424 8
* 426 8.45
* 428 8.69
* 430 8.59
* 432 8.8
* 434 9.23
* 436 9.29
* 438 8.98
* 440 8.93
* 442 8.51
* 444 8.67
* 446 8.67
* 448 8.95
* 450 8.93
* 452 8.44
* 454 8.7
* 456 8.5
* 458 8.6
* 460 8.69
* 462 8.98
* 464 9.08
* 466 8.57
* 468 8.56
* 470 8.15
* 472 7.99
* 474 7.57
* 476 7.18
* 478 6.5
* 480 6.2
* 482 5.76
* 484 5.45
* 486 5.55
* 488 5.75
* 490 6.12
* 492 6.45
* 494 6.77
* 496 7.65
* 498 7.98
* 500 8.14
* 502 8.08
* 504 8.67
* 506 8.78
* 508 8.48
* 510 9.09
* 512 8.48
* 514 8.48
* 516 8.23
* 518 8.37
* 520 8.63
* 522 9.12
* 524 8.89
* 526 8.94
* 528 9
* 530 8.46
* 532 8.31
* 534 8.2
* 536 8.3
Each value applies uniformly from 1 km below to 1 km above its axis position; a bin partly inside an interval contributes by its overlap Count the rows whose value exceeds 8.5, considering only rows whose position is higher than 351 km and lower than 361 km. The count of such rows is 4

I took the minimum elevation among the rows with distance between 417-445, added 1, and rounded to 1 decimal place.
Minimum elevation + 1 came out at 9.0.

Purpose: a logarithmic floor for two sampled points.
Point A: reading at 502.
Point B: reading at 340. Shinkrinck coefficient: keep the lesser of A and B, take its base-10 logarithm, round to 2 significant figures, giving 0.91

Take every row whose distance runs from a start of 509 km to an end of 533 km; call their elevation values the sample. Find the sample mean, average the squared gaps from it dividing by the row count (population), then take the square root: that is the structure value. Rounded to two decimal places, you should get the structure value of 0.31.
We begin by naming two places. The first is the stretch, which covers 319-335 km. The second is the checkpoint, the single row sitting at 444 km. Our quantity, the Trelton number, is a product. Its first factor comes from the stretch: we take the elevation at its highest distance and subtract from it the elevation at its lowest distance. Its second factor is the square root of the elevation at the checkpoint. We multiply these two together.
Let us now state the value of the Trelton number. -1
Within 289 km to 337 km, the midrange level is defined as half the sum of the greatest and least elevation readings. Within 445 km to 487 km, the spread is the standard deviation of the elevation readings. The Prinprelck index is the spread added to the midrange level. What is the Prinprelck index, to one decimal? 11.8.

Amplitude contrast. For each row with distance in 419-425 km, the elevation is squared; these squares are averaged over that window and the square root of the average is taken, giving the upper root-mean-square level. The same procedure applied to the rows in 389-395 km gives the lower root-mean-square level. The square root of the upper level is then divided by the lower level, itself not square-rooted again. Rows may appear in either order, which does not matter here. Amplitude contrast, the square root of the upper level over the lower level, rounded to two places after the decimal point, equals 0.34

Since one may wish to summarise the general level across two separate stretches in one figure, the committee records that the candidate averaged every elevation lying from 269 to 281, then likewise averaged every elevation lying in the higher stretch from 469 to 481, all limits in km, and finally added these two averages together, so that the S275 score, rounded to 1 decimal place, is 14.6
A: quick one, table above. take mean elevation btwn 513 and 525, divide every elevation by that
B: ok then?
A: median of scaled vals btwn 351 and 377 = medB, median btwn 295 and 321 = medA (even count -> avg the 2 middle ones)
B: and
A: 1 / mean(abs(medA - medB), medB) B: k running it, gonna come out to 1.64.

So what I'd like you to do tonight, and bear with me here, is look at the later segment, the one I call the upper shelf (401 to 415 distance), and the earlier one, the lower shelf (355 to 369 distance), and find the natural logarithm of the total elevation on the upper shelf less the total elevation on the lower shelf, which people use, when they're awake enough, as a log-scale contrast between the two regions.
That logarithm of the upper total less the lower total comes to 0.41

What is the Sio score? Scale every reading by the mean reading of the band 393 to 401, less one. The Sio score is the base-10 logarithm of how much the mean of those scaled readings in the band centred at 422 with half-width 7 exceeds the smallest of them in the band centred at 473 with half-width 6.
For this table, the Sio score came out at -0.6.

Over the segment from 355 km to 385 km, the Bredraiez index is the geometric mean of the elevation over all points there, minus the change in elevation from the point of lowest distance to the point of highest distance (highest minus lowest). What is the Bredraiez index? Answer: 8.2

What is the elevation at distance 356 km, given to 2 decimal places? 8.71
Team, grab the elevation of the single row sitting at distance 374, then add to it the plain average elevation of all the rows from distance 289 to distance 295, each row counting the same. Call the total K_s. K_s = 18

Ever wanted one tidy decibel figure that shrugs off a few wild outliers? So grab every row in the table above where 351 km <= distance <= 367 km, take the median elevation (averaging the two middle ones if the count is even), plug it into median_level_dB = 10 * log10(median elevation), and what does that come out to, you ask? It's 9.3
